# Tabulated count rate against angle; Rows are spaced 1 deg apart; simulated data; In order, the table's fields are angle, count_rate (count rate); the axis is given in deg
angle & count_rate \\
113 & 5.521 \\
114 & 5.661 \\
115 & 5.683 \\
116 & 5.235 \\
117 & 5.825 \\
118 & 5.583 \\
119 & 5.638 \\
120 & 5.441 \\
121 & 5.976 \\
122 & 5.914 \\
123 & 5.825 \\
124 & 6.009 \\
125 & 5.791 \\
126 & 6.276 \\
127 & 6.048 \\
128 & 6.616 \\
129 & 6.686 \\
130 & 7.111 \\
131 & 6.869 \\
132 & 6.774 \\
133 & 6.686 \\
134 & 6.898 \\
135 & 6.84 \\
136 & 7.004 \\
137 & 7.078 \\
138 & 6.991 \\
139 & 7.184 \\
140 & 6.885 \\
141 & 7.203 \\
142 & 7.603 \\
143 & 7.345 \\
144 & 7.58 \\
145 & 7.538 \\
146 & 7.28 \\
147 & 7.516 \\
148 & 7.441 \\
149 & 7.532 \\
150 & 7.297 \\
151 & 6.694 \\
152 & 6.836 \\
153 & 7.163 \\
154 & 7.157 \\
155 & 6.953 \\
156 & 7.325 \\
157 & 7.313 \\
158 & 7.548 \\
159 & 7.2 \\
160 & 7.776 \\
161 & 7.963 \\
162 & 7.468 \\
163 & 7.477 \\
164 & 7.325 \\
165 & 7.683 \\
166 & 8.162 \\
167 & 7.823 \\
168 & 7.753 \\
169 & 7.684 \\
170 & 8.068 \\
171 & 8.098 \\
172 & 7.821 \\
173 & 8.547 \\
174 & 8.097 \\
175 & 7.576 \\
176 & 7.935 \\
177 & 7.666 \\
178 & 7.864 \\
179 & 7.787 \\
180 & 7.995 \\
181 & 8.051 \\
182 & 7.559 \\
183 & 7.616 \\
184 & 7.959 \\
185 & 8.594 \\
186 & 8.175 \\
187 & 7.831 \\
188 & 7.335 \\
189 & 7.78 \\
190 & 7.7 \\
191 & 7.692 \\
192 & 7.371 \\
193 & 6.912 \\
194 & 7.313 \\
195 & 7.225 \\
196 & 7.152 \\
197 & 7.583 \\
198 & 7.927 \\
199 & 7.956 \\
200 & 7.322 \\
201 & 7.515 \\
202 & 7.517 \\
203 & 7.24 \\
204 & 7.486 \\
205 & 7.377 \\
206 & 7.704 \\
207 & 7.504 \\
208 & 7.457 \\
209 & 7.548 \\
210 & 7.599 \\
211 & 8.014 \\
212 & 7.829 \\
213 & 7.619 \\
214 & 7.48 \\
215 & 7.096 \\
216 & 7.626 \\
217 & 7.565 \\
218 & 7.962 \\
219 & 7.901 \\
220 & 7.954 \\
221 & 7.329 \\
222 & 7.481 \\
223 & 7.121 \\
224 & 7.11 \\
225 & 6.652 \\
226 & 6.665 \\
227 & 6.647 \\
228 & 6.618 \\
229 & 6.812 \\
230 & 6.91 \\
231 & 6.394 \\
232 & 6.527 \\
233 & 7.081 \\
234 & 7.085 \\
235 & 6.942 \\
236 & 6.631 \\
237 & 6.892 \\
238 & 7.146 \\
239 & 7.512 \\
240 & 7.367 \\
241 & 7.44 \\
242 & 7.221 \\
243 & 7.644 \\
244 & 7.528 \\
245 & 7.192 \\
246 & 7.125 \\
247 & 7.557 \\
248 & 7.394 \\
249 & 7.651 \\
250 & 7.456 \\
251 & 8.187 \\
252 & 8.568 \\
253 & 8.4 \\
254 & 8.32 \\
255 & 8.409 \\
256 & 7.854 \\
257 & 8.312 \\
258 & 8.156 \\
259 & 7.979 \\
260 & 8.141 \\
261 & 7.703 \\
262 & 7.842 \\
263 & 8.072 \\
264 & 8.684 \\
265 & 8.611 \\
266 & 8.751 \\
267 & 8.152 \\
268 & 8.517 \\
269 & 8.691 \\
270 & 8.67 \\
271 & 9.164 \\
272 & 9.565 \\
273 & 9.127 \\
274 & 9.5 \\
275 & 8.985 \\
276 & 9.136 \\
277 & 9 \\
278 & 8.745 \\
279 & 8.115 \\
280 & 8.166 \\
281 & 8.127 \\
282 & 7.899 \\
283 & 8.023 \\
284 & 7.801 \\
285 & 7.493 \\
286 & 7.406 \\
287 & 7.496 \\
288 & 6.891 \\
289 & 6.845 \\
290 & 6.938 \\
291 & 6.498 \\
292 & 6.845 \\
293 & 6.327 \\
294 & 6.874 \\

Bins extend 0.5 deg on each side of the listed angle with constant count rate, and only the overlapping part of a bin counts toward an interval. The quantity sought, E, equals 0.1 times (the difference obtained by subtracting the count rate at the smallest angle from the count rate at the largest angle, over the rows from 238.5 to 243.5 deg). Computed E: 0.013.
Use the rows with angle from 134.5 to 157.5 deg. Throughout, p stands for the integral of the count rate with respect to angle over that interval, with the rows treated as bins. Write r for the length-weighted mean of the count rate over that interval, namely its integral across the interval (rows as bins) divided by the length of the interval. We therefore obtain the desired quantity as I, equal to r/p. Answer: 0.043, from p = 166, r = 7.21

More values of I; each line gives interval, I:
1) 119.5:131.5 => 0.083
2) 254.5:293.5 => 0.026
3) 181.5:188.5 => 0.143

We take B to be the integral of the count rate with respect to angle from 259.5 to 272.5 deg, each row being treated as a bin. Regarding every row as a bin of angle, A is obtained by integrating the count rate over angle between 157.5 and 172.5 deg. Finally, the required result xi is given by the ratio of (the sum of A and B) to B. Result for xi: 2.0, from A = 116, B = 111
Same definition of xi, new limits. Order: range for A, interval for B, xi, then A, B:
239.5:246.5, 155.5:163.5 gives 1.9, 52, 60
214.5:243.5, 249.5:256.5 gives 4.6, 207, 57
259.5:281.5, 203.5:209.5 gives 5.2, 189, 45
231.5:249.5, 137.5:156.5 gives 1.9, 130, 138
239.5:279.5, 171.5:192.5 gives 3.0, 329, 165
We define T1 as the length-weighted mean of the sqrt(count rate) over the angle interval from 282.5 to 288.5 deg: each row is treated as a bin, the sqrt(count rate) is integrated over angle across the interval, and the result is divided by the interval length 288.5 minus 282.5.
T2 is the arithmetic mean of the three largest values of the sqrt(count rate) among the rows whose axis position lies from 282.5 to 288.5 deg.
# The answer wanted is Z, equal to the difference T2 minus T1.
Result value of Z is 0.047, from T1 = 2.74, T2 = 2.79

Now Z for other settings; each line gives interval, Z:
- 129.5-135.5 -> 0.018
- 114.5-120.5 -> 0.031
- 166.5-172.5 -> 0.022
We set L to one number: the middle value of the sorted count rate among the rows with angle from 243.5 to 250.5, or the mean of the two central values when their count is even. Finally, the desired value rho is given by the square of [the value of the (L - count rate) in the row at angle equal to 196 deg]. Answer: 0.09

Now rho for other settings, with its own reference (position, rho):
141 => 0.06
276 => 2.82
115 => 3.14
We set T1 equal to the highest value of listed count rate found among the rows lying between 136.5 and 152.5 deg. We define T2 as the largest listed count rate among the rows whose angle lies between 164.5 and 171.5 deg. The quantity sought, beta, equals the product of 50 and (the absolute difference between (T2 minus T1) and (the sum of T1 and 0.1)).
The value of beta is 357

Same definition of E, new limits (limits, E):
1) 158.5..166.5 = 0.096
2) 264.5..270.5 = 0.006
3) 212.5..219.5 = 0.028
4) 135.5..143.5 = 0.034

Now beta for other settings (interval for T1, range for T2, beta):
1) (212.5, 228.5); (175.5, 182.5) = 399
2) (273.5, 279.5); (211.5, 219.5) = 557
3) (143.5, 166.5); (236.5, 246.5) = 439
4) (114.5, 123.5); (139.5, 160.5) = 214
